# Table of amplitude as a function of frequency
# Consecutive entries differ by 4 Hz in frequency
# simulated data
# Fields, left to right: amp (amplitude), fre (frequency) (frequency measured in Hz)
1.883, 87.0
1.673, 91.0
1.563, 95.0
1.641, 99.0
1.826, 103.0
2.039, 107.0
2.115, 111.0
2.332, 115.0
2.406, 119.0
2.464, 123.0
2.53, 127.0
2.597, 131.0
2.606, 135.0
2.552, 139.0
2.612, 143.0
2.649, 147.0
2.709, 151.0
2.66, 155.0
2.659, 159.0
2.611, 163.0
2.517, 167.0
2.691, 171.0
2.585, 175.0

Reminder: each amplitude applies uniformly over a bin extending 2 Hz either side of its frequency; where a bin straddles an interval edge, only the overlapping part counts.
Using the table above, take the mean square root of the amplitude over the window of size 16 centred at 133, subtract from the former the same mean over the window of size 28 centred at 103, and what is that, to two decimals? 0.23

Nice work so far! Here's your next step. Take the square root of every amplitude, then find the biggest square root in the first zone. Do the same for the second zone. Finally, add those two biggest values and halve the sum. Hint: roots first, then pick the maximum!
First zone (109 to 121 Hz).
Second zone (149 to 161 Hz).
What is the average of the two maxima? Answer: 1.60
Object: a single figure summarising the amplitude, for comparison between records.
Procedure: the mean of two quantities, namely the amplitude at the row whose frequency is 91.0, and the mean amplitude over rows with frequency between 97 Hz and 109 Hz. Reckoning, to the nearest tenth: 1.8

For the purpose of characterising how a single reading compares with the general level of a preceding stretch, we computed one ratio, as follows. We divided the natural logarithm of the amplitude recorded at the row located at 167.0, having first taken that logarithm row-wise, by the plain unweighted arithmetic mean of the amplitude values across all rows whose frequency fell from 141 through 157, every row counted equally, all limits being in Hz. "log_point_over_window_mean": 0.347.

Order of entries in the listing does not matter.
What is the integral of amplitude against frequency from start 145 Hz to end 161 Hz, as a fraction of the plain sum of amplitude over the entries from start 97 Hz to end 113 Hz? 5.6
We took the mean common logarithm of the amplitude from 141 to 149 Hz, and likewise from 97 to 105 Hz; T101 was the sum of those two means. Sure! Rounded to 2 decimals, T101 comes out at 0.66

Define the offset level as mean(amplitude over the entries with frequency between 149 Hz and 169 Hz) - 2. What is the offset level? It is 0.63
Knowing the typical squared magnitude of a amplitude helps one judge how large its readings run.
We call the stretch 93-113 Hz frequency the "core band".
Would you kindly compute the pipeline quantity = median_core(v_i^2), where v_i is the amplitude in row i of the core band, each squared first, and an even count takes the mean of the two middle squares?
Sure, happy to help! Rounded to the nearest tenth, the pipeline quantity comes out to 3.3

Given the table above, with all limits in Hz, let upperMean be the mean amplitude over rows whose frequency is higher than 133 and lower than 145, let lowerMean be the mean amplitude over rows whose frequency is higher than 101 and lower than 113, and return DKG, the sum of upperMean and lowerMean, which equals 4.6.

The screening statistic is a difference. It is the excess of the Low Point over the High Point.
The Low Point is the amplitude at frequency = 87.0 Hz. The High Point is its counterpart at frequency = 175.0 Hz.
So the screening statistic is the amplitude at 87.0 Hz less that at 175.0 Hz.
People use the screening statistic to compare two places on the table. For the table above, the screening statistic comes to -0.7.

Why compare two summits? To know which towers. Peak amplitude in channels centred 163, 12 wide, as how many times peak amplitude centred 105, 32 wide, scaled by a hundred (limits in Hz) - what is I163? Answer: 111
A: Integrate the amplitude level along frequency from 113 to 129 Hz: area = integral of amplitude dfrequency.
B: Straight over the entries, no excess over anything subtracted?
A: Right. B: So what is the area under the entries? 38.9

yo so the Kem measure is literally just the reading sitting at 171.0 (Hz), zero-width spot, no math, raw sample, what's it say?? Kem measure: 2.691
